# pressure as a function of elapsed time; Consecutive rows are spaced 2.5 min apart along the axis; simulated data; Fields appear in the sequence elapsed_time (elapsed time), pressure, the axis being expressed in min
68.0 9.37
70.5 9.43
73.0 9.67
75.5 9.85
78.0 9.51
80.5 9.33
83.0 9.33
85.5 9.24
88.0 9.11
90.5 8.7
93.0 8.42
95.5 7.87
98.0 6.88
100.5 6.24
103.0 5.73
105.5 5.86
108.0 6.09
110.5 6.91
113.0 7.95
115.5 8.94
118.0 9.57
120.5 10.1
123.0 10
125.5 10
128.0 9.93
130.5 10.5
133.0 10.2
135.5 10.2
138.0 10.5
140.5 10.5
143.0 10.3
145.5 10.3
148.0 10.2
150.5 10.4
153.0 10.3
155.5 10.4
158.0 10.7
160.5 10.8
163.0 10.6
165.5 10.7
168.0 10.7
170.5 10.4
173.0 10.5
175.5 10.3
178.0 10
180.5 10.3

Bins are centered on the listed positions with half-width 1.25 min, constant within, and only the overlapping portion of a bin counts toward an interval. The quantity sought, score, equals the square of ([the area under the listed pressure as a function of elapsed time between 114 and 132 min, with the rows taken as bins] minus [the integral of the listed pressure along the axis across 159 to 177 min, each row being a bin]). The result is 170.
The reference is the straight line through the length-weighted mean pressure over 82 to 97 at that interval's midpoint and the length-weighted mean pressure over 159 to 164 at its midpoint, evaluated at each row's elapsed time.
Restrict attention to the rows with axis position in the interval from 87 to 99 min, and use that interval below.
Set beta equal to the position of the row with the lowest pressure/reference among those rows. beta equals 98.0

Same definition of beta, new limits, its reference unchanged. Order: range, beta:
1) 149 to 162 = 153.0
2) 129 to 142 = 135.5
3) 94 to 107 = 103.0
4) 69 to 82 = 80.5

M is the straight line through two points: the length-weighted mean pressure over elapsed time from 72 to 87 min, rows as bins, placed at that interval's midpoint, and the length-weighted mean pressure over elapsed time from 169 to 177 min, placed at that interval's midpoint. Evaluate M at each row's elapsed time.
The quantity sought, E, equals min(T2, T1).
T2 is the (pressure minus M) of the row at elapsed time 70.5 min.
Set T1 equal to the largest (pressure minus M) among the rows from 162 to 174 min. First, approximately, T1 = 0.38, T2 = 0.0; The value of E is 0.0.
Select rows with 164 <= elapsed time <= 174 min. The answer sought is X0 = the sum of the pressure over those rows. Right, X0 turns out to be 42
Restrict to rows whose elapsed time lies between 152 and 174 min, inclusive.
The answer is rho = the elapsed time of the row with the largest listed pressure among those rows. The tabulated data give 160.5 min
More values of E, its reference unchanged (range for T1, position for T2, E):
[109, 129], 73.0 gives 0.2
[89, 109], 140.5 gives -0.9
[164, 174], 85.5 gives -0.3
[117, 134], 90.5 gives -0.9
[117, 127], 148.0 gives 0.0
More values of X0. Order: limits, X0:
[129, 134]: 21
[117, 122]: 20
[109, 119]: 33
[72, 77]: 20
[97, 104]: 19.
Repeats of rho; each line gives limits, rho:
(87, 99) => 88.0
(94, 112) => 95.5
